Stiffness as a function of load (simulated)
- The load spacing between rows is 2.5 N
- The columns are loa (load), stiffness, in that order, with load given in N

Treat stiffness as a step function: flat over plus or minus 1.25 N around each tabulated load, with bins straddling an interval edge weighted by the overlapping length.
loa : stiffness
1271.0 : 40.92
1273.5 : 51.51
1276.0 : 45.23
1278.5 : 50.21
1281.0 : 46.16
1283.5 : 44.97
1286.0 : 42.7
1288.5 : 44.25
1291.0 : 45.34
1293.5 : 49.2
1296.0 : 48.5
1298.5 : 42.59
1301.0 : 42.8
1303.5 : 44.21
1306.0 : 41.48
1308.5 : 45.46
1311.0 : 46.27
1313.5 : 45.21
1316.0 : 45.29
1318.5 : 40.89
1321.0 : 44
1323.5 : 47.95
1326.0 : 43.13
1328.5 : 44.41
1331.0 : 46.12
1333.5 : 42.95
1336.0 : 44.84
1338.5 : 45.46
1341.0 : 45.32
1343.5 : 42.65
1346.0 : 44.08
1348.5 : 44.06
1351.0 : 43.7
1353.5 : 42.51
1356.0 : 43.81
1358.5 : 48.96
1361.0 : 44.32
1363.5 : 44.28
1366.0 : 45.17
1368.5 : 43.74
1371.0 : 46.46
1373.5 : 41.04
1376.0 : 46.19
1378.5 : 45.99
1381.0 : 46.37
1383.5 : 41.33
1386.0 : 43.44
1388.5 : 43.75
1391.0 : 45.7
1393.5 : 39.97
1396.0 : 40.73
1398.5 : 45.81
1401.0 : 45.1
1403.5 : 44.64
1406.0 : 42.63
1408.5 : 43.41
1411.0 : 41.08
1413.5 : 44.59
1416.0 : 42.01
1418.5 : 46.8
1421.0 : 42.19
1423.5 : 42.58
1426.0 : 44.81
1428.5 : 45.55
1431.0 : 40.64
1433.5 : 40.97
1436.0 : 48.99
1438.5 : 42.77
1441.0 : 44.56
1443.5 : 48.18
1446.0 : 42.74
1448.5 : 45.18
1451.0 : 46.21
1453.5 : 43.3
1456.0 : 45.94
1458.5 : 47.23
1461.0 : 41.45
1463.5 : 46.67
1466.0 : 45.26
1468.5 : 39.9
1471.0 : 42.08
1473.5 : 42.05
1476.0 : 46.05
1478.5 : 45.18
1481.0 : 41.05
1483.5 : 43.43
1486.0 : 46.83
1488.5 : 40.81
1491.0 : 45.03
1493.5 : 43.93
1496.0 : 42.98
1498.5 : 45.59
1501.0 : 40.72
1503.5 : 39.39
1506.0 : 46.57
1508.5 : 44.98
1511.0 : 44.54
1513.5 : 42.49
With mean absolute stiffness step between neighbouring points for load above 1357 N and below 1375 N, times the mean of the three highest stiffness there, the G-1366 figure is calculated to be 118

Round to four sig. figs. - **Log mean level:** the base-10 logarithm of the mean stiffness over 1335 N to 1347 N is 1.648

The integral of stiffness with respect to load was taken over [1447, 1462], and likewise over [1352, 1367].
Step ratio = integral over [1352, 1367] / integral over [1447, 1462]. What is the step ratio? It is 1.00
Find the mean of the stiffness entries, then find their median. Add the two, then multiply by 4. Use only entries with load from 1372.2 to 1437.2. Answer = 349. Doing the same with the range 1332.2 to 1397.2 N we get 353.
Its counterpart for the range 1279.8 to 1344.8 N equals 358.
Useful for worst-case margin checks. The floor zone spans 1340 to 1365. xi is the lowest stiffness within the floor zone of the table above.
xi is 42.51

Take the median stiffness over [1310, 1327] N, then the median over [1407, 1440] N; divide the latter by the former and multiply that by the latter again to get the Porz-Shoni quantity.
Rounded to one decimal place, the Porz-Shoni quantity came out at 40.5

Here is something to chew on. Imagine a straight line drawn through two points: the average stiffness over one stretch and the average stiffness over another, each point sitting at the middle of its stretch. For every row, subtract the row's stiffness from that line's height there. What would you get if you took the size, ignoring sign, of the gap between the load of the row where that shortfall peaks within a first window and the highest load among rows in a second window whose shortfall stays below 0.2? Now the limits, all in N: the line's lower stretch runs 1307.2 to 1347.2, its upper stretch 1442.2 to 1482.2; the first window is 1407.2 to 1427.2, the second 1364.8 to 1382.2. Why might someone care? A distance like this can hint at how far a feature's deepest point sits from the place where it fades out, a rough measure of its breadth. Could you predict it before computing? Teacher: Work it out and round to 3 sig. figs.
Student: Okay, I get 30.0 N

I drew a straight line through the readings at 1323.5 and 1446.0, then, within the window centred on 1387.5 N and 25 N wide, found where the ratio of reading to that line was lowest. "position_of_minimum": 1393.5 N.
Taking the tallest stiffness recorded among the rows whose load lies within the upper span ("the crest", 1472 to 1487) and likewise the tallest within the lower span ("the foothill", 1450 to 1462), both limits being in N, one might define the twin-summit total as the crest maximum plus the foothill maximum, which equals 94.1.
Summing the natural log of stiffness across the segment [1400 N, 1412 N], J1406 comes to 18.8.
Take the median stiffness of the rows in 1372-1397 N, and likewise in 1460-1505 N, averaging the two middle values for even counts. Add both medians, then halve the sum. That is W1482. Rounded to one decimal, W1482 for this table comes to 43.4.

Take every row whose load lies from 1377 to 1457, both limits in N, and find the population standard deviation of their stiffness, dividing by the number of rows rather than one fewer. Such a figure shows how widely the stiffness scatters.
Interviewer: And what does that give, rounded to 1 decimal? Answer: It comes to 2.2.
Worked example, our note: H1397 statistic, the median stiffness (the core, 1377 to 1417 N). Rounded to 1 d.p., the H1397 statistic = 43.6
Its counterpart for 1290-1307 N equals 44.2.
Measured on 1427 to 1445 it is 44.6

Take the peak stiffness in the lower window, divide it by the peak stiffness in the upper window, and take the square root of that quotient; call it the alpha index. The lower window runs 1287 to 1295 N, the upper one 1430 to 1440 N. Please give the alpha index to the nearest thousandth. 1.002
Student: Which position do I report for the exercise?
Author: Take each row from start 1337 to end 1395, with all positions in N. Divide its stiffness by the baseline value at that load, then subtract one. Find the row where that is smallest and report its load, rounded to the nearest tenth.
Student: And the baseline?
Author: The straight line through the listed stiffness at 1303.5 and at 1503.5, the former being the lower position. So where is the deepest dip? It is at 1393.5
